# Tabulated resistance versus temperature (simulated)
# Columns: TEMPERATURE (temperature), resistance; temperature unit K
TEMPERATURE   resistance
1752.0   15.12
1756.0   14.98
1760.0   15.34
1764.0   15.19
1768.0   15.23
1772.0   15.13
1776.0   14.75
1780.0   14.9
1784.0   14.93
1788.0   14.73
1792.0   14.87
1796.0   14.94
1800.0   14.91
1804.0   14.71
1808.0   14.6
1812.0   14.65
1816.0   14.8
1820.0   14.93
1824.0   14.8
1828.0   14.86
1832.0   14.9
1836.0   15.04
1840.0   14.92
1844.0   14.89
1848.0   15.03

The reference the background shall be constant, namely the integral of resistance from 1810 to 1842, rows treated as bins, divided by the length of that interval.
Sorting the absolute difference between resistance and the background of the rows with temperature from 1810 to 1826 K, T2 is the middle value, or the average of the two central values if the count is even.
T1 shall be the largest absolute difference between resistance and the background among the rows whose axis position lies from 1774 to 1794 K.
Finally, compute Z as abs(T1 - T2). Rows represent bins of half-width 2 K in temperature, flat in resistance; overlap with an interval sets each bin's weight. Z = 0.07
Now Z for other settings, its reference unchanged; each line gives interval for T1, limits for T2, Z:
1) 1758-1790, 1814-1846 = 0.42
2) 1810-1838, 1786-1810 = 0.11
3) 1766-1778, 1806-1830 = 0.30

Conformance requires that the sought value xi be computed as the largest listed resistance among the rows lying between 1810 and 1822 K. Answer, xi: 14.93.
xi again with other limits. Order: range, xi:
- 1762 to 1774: 15.23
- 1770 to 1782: 15.13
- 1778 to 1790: 14.93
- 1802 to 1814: 14.71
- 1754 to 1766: 15.34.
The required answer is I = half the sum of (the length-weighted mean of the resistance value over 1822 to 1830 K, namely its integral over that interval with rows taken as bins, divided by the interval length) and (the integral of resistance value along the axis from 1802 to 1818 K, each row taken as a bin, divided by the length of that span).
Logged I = 14.8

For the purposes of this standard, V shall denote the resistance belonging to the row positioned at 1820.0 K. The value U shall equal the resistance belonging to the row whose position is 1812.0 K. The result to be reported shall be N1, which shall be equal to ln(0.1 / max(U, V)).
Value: -5.01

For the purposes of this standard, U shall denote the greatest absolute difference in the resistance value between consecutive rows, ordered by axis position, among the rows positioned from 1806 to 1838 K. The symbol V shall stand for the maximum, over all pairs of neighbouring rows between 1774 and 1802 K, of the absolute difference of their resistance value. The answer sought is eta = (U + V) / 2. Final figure 0.175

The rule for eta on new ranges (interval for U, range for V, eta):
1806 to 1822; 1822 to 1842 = 0.145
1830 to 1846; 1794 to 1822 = 0.170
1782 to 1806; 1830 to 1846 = 0.170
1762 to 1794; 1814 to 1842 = 0.260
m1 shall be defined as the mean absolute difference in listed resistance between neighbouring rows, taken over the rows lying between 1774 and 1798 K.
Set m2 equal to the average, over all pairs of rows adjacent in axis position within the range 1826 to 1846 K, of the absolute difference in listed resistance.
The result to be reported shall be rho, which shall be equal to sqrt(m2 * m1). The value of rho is 0.099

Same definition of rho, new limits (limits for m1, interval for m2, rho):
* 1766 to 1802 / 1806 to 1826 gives 0.126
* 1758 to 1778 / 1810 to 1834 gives 0.131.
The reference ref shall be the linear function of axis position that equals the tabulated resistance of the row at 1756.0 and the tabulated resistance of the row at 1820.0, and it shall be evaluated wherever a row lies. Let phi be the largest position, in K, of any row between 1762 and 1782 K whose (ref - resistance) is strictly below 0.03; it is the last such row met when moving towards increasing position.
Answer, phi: 1772.0 K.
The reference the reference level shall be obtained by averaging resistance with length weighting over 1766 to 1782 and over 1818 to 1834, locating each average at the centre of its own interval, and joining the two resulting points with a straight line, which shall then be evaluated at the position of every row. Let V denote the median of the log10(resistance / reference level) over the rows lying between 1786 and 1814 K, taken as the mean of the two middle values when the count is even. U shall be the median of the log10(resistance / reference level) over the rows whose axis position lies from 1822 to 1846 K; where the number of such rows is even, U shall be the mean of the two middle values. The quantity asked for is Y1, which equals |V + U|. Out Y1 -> 0.0048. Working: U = 0.002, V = -0.0064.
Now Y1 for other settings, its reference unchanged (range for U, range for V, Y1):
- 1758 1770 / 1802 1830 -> 0.0033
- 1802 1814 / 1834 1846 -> 0.0052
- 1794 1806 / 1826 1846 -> 0.0010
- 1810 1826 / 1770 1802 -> 0.0045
